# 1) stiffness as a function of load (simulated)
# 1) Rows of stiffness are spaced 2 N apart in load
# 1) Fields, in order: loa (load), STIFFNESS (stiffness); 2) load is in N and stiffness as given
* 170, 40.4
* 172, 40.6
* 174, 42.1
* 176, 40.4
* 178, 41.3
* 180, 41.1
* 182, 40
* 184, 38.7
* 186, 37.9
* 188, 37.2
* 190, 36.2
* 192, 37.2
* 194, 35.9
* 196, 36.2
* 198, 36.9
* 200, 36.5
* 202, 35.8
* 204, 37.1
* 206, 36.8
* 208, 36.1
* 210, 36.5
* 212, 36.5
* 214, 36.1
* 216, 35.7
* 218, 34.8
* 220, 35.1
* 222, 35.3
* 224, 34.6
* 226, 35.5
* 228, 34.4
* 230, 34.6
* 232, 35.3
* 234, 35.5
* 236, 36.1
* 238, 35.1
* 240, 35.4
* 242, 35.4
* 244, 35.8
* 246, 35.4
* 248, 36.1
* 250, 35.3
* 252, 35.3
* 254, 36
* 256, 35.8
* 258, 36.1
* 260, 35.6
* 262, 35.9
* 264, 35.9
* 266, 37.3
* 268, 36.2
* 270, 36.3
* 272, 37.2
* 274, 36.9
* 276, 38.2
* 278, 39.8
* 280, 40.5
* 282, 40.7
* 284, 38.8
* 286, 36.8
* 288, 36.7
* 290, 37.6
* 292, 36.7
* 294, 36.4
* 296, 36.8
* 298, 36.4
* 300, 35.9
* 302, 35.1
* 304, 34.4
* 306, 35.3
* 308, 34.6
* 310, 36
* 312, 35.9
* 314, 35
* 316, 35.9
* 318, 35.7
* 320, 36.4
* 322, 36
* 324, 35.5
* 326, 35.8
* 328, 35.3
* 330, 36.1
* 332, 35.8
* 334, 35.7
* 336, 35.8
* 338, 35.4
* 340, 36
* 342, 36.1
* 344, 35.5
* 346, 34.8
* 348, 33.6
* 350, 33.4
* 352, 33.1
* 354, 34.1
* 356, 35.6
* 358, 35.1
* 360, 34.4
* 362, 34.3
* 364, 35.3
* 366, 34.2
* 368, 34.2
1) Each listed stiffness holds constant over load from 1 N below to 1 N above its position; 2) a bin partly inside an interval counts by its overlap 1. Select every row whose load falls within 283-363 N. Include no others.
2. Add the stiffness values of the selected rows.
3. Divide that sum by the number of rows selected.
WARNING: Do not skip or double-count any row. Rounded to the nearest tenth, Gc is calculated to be 35.6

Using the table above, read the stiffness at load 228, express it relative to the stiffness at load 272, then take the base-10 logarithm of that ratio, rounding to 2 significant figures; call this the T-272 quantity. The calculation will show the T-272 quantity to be -0.034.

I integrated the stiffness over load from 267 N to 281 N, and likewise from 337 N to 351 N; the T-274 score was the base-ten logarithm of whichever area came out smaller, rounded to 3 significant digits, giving 2.69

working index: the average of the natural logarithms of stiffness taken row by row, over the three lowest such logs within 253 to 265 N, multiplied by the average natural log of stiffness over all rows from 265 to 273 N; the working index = 12.9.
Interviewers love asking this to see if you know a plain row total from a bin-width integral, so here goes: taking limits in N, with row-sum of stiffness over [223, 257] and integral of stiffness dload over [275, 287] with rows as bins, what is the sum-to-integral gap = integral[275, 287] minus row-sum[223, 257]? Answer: -132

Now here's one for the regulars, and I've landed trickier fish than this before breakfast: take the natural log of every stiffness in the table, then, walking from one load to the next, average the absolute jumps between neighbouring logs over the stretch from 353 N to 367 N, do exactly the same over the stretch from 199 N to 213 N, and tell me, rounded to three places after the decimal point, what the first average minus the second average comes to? 0.008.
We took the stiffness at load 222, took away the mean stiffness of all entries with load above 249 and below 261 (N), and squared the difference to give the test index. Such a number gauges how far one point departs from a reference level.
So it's 0.147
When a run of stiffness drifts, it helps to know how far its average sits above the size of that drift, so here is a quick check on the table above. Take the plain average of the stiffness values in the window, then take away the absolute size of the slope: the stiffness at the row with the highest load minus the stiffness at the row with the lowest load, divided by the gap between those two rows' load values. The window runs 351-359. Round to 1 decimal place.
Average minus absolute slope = 34.1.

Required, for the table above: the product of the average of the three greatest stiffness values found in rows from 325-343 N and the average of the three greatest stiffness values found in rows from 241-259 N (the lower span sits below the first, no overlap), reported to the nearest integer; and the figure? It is 1301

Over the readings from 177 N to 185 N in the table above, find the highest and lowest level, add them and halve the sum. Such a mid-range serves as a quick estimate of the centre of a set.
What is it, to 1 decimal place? 40.0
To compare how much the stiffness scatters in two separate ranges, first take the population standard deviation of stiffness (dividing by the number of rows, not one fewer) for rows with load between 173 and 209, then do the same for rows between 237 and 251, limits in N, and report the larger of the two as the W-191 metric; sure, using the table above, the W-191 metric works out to 2.0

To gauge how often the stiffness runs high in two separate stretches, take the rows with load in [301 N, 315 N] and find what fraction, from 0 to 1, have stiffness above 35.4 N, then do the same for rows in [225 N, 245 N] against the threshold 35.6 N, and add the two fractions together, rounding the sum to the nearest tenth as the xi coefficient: 0.5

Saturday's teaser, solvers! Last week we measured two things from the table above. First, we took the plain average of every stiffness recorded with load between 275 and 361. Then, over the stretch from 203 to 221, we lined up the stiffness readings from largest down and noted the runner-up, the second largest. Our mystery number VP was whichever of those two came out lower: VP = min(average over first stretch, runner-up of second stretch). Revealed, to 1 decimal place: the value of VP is 36.0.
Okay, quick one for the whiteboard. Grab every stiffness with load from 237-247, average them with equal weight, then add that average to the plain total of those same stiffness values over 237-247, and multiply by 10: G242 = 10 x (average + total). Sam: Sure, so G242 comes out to 2125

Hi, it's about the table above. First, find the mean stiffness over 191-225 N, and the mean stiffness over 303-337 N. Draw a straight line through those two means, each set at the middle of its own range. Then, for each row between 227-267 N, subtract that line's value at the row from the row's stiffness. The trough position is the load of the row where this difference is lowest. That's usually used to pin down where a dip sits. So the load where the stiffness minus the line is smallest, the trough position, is 228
